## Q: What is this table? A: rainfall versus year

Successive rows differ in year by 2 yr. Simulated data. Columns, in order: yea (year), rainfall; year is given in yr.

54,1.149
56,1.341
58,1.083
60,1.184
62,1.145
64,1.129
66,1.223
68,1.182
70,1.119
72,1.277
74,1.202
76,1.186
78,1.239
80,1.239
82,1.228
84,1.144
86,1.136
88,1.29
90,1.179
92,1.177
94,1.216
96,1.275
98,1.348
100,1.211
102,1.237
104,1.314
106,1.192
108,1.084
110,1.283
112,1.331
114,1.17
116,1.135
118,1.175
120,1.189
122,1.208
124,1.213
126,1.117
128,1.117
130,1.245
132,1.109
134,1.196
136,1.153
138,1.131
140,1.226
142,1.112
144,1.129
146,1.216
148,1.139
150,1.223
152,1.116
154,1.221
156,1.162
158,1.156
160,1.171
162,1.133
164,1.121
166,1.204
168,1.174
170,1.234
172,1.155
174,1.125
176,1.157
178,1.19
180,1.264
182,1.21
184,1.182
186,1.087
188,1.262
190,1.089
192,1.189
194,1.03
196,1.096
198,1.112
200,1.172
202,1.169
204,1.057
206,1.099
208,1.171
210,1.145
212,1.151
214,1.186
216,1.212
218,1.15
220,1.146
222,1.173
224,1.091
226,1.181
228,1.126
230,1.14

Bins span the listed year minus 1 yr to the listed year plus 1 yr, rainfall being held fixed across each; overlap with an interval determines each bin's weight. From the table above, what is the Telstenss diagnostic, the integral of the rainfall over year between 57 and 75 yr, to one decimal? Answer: 21.1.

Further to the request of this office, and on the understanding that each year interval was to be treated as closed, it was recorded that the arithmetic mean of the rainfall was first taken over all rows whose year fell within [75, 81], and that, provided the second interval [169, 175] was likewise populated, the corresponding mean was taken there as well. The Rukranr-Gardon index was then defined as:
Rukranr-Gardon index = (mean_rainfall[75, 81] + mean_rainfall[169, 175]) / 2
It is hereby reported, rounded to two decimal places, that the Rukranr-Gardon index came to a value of 1.20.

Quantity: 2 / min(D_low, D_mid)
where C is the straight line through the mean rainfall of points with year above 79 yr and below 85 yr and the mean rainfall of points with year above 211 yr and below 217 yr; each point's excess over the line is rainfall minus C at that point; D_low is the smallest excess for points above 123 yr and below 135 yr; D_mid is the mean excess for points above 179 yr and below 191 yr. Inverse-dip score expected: -23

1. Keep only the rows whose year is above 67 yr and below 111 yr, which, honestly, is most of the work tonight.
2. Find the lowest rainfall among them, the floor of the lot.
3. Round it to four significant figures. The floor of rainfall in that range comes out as 1.084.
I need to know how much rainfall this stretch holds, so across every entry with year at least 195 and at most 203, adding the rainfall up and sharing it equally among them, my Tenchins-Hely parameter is 1.14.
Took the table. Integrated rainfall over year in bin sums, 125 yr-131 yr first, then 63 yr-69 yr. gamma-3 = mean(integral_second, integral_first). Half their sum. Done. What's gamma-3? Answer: 7.01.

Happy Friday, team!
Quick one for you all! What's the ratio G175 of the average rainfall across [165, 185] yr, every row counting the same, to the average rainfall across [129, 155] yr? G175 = 1.02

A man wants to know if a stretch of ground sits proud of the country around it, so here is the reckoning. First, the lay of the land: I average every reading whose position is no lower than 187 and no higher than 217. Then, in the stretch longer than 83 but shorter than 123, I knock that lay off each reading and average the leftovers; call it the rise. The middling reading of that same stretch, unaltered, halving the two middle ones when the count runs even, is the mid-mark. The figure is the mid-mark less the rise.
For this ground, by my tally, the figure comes 1.13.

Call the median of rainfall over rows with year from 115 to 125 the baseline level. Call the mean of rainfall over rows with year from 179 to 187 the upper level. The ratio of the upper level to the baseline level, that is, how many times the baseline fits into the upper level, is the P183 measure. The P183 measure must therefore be 1.00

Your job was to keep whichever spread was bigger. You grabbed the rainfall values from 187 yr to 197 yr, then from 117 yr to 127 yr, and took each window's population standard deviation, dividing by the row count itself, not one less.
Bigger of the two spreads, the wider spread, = 0.082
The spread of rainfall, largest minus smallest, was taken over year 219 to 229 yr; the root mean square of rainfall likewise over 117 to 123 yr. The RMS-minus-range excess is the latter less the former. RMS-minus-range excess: 1.10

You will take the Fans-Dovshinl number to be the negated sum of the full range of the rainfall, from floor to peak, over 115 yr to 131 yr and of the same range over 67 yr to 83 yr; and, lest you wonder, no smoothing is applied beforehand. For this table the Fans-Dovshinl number -0.286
